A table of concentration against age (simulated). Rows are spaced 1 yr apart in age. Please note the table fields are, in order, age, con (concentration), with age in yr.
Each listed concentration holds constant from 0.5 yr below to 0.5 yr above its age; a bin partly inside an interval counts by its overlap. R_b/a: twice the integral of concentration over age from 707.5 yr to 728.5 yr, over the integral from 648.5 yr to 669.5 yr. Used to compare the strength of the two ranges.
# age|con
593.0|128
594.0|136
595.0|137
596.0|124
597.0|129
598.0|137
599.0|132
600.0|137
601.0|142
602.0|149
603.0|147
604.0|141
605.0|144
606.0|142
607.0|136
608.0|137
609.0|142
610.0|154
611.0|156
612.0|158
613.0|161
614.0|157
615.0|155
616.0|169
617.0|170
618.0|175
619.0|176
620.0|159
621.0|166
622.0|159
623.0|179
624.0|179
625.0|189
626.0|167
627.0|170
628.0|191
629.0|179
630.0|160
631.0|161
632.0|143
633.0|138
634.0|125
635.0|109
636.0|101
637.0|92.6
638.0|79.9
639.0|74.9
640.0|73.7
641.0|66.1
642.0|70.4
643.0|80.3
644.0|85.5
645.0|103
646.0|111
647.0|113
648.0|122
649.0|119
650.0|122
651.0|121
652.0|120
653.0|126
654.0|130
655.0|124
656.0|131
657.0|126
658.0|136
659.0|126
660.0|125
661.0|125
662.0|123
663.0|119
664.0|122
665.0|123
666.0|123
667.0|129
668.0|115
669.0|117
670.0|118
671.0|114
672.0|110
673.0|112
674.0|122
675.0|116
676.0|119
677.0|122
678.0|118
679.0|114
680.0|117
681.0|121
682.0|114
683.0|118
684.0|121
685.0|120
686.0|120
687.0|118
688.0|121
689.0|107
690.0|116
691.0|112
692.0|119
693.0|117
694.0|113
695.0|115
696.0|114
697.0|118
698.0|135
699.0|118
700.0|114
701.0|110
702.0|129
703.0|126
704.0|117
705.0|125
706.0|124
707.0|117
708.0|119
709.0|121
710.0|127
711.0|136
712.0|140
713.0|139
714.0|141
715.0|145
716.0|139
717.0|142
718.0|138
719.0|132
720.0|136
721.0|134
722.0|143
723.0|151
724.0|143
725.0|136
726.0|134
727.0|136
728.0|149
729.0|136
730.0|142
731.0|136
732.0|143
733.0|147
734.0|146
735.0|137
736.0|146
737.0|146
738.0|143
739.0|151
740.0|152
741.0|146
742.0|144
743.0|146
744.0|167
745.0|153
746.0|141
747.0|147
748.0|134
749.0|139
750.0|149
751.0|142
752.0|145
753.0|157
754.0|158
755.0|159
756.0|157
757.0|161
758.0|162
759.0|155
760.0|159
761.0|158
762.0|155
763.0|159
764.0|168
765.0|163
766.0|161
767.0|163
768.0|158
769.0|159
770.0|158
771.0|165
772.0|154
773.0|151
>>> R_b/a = 2.21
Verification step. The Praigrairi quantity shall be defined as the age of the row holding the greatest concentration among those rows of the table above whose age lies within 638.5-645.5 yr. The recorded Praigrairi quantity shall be 645.0 yr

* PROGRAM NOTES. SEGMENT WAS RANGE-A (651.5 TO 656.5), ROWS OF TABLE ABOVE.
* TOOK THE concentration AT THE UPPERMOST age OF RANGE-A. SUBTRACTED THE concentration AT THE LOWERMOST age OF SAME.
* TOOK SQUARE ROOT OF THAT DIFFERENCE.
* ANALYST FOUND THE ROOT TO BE 3.3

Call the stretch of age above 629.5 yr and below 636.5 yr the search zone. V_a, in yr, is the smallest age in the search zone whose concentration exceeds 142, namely 630.0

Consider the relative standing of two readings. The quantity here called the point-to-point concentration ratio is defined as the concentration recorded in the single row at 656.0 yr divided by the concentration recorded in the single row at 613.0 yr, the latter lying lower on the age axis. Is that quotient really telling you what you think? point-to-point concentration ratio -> 0.81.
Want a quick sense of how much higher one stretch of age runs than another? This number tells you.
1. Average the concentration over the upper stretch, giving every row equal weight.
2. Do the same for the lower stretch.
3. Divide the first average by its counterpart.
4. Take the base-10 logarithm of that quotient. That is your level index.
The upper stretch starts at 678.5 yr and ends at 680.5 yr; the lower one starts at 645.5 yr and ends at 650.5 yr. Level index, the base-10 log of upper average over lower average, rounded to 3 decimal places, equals -0.007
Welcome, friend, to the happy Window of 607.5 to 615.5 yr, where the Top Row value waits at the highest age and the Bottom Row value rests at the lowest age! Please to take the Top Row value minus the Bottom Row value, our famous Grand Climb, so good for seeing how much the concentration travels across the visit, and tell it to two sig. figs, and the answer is 18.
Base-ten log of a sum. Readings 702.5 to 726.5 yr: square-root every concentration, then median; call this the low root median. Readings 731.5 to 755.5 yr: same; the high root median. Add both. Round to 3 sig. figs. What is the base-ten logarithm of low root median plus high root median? 1.38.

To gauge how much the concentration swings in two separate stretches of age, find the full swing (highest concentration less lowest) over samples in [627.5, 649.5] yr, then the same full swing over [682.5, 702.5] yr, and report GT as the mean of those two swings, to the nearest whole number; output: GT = 76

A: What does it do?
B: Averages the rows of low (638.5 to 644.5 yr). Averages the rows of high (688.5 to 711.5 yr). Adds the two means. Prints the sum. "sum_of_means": 195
